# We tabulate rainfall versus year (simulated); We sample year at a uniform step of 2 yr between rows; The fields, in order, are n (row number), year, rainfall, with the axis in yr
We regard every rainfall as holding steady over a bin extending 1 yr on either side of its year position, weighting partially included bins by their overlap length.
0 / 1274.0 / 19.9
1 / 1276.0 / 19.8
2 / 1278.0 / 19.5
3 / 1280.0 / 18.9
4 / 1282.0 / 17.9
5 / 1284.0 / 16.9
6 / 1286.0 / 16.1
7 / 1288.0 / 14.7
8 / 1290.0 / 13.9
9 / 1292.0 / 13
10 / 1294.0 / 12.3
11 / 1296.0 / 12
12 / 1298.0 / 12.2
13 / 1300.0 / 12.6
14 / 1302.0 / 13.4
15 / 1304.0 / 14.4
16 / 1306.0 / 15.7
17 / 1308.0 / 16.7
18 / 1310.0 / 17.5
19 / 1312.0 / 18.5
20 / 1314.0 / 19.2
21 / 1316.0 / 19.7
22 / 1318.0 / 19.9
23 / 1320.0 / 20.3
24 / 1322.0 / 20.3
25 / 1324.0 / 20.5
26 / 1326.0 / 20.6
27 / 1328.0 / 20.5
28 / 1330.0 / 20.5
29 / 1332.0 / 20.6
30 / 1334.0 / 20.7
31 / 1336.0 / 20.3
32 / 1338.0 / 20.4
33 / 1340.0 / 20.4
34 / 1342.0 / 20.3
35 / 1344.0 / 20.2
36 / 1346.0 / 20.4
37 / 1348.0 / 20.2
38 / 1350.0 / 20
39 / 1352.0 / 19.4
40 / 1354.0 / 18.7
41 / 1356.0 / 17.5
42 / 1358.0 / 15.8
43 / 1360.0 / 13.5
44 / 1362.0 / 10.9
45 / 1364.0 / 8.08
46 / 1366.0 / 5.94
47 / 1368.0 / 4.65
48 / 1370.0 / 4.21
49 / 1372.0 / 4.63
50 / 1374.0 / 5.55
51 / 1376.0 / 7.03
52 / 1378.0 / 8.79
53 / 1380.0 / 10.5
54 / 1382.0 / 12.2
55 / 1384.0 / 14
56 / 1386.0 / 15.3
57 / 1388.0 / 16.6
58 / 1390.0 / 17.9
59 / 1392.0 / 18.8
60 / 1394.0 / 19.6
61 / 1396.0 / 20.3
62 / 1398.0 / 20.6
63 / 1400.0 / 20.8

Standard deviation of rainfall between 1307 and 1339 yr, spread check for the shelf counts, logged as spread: 1.2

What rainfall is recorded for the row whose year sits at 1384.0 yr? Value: 14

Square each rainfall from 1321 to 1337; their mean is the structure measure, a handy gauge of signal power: 420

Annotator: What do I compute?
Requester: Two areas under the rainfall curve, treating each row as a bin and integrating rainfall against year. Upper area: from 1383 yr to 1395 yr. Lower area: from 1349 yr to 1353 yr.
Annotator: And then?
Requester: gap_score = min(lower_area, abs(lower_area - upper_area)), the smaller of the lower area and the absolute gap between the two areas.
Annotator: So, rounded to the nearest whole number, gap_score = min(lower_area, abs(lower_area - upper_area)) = 79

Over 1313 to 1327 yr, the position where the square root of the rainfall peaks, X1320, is 1326.0 yr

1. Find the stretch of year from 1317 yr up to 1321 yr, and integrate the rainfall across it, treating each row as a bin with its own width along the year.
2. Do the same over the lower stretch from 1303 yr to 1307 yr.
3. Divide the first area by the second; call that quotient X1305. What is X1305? 1.3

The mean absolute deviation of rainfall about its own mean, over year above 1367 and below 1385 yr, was 3.0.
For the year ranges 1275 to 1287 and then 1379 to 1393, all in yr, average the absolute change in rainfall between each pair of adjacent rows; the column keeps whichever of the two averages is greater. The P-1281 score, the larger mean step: 1.4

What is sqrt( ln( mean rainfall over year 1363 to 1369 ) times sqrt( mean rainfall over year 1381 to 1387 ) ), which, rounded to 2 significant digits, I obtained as 2.6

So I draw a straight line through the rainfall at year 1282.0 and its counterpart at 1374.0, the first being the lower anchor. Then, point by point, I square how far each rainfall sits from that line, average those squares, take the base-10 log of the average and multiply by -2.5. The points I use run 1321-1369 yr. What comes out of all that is -4.7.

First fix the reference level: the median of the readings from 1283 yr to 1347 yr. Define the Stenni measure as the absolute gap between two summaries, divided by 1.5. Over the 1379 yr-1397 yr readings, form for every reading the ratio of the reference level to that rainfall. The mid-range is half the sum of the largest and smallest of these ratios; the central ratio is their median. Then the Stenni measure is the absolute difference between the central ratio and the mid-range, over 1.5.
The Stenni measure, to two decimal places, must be 0.16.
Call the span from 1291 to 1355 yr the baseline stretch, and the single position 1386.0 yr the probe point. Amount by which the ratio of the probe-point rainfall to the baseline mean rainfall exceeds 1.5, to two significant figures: -0.66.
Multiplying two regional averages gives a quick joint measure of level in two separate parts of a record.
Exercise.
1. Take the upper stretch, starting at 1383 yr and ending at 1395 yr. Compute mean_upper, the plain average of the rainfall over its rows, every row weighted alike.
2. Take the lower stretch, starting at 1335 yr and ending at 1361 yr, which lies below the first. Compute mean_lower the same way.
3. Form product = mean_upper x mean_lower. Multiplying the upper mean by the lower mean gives 324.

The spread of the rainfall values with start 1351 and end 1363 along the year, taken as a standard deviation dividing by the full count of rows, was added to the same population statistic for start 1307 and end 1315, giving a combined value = 3.9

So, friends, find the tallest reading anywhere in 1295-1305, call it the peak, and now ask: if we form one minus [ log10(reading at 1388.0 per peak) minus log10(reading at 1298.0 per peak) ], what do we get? 0.87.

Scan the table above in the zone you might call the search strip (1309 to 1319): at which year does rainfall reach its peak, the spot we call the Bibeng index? 1318.0 yr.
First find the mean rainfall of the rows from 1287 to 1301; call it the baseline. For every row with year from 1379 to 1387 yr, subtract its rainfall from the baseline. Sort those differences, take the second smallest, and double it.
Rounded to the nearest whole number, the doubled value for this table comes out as -2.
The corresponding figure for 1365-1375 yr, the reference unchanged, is 15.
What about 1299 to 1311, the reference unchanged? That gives -7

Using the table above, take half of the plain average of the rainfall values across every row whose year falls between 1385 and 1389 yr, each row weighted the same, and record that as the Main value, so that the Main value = 8.0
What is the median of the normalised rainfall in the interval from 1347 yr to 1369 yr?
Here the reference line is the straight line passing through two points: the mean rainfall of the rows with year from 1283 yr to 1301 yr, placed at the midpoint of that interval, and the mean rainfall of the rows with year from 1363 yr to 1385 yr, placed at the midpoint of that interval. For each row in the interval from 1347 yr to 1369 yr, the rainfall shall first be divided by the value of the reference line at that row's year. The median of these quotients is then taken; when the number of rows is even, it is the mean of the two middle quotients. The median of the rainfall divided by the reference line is 1.8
